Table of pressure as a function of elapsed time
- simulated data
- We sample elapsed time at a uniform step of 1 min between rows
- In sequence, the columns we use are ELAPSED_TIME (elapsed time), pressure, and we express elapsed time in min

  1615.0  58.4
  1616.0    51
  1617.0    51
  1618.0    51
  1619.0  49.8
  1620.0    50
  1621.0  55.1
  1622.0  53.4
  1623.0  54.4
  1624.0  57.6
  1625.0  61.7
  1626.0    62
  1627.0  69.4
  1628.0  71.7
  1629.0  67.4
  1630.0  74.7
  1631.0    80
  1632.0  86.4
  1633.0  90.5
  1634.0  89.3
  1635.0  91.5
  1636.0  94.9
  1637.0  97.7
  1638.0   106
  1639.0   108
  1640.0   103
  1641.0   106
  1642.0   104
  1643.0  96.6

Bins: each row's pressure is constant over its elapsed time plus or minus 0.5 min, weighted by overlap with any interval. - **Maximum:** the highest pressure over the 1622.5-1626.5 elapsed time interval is 62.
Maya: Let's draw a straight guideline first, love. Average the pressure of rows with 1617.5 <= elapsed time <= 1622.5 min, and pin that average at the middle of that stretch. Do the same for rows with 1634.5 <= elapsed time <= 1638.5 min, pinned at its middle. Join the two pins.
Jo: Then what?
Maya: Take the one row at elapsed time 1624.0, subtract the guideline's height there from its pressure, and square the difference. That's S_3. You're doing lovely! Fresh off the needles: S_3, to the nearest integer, 28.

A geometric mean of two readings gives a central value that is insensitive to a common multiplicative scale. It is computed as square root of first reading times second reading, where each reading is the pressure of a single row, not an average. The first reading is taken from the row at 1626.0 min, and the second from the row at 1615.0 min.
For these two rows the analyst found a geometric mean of 60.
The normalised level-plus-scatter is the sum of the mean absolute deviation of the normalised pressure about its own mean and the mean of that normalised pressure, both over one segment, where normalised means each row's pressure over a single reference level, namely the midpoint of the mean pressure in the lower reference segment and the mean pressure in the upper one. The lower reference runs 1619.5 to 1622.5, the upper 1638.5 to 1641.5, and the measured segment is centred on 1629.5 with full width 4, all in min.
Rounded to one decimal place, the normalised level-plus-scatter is 1.0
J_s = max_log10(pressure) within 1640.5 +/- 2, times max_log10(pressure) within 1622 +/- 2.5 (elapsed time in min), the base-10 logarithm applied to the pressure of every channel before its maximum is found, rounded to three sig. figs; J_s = 3.58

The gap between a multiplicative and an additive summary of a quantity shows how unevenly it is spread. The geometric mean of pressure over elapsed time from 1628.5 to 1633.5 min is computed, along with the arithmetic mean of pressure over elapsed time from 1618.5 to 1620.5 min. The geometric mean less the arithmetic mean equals 29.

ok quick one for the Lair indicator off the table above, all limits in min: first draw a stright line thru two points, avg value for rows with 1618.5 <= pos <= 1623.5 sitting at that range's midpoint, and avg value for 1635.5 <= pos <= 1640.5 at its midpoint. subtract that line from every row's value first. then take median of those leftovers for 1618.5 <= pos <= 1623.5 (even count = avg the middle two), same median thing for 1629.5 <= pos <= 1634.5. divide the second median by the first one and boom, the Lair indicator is -2.7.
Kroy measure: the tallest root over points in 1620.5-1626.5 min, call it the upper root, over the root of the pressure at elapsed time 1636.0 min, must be 0.81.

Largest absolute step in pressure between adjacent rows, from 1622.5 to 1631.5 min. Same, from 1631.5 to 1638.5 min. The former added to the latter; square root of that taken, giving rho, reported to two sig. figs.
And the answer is 4.0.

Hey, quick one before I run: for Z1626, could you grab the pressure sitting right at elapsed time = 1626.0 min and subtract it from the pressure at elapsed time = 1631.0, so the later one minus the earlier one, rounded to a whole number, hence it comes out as 18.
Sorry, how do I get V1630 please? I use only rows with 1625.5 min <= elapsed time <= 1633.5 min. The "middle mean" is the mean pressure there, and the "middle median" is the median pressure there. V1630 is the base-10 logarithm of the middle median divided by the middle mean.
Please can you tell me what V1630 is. -0.012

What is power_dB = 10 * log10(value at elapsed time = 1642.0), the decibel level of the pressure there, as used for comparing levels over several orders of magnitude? 20.2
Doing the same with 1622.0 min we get 17.3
